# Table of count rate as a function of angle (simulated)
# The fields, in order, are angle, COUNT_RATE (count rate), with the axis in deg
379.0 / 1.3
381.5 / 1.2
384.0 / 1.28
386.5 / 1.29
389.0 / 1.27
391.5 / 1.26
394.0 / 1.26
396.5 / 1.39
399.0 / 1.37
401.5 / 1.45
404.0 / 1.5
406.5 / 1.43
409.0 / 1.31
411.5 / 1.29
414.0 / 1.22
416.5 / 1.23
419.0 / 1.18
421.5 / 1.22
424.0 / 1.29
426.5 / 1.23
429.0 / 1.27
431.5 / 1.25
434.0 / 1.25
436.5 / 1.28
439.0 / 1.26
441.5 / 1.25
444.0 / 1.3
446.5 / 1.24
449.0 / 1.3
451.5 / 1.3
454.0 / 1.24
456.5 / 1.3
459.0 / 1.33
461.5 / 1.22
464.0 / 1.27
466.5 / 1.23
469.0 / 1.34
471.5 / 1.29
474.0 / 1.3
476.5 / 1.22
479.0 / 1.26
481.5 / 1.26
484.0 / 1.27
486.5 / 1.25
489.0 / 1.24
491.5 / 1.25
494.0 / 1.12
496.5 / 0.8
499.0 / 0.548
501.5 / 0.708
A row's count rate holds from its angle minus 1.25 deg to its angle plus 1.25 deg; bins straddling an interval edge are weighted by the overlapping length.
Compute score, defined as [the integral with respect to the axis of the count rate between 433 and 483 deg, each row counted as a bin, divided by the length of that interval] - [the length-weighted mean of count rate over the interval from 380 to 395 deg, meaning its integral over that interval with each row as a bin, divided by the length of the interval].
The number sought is 0.01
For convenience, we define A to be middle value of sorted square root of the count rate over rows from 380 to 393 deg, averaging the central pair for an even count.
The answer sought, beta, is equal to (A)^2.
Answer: 1.27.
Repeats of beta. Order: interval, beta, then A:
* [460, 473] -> 1.27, 1.13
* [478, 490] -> 1.26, 1.12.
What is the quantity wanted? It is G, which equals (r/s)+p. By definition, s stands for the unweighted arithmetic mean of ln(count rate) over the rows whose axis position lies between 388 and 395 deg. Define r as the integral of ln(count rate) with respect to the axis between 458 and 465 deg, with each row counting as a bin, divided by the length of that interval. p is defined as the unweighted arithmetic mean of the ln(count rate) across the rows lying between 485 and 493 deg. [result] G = 1.2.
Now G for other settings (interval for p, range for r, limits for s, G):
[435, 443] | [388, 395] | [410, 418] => 1.3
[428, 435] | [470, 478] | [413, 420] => 1.5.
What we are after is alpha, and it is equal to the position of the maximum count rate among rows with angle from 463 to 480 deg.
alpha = 469.0 deg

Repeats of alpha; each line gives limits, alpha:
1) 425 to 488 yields 469.0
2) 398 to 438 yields 404.0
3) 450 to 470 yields 469.0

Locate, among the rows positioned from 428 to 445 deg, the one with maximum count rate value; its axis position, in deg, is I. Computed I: 444.0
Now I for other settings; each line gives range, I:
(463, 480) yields 469.0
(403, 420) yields 404.0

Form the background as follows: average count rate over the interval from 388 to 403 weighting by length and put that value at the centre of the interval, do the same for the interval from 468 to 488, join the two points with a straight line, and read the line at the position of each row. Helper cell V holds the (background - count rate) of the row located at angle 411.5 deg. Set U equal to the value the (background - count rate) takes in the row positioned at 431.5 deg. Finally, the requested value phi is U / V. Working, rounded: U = 0.06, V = 0.035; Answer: 1.7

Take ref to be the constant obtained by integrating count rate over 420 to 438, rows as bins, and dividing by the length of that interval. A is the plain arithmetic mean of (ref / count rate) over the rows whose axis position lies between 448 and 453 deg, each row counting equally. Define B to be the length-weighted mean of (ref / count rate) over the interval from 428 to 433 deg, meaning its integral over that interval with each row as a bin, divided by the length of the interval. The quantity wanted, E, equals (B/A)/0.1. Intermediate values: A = 0.97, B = 1.00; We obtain 10.3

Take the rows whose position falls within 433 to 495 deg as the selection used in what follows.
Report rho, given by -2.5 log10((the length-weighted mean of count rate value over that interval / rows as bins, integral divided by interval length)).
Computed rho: -0.254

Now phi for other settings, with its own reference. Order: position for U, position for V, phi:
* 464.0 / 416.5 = 0.1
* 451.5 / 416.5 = -0.1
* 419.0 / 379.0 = 2.8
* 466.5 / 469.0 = -0.9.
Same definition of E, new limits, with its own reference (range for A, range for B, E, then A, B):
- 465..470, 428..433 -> 10.2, 0.98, 1.00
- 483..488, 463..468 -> 10.1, 1.00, 1.00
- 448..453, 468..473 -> 9.9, 0.97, 0.96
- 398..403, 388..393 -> 11.1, 0.89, 0.99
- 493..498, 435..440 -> 7.4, 1.34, 0.99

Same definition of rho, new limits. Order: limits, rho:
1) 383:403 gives -0.305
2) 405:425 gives -0.263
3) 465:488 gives -0.258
